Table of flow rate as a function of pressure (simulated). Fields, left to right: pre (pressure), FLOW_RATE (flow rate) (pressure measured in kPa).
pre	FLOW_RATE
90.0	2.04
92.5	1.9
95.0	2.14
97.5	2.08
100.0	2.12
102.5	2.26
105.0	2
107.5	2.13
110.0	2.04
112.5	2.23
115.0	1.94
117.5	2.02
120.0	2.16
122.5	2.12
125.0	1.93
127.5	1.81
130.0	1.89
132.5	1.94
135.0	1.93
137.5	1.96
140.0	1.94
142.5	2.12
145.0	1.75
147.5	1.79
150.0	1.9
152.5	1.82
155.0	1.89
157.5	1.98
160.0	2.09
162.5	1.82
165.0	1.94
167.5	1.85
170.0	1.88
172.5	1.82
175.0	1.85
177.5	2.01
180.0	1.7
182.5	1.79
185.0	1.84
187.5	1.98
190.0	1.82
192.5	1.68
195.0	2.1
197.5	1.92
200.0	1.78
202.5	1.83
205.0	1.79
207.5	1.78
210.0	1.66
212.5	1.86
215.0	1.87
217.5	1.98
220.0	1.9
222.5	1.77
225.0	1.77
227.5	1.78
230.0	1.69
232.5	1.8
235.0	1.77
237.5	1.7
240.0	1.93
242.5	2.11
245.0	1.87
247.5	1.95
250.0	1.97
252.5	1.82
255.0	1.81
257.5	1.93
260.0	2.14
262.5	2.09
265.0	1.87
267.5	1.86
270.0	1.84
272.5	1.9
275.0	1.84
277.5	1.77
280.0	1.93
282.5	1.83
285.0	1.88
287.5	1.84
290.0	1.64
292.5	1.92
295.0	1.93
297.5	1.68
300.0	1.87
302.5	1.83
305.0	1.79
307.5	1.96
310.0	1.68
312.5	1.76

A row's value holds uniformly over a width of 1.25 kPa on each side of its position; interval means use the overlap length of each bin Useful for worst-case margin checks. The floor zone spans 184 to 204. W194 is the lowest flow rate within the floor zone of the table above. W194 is 1.68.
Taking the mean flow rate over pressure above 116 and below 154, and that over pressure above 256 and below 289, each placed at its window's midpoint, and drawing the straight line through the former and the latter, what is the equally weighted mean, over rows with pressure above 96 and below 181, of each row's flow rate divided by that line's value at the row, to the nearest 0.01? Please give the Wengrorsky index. 1.01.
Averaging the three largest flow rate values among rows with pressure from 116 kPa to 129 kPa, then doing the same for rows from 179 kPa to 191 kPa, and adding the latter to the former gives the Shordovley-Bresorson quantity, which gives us 3.98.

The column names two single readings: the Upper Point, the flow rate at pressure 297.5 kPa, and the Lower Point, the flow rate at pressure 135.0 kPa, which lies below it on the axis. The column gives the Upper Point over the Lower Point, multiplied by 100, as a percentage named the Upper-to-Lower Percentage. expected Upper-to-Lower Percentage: 87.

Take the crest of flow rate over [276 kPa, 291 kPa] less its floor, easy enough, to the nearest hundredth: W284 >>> 0.29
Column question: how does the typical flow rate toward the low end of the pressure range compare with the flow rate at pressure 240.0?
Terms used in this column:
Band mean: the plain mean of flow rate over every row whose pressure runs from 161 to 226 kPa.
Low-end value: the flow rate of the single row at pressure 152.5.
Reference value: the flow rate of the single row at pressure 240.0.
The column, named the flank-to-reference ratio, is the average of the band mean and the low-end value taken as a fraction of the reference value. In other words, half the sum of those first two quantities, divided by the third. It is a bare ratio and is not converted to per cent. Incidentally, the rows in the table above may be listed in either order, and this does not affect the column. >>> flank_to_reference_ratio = 0.95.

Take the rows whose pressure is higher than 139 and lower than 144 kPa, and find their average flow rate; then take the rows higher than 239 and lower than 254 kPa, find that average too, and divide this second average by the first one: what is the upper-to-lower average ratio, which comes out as 0.96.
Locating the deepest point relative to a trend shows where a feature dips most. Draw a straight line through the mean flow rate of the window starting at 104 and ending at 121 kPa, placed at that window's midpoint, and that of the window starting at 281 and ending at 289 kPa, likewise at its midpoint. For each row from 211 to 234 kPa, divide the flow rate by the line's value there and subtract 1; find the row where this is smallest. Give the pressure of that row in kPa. 230.0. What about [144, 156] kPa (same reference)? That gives 145.0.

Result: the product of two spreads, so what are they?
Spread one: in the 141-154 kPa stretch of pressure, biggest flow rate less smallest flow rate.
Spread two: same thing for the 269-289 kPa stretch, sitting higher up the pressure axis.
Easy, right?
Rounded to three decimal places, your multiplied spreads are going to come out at 0.059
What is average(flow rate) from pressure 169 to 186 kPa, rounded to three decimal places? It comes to 1.841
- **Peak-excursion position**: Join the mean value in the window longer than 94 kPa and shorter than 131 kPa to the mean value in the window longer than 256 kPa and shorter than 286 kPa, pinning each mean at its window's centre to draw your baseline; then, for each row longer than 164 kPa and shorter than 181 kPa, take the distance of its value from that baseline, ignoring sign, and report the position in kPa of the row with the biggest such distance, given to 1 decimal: 180.0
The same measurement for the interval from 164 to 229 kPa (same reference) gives 210.0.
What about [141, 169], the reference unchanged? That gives 145.0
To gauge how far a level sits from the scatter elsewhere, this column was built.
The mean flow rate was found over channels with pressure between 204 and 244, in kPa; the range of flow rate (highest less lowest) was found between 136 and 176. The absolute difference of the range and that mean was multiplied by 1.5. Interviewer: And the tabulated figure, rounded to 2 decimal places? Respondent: 2.18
